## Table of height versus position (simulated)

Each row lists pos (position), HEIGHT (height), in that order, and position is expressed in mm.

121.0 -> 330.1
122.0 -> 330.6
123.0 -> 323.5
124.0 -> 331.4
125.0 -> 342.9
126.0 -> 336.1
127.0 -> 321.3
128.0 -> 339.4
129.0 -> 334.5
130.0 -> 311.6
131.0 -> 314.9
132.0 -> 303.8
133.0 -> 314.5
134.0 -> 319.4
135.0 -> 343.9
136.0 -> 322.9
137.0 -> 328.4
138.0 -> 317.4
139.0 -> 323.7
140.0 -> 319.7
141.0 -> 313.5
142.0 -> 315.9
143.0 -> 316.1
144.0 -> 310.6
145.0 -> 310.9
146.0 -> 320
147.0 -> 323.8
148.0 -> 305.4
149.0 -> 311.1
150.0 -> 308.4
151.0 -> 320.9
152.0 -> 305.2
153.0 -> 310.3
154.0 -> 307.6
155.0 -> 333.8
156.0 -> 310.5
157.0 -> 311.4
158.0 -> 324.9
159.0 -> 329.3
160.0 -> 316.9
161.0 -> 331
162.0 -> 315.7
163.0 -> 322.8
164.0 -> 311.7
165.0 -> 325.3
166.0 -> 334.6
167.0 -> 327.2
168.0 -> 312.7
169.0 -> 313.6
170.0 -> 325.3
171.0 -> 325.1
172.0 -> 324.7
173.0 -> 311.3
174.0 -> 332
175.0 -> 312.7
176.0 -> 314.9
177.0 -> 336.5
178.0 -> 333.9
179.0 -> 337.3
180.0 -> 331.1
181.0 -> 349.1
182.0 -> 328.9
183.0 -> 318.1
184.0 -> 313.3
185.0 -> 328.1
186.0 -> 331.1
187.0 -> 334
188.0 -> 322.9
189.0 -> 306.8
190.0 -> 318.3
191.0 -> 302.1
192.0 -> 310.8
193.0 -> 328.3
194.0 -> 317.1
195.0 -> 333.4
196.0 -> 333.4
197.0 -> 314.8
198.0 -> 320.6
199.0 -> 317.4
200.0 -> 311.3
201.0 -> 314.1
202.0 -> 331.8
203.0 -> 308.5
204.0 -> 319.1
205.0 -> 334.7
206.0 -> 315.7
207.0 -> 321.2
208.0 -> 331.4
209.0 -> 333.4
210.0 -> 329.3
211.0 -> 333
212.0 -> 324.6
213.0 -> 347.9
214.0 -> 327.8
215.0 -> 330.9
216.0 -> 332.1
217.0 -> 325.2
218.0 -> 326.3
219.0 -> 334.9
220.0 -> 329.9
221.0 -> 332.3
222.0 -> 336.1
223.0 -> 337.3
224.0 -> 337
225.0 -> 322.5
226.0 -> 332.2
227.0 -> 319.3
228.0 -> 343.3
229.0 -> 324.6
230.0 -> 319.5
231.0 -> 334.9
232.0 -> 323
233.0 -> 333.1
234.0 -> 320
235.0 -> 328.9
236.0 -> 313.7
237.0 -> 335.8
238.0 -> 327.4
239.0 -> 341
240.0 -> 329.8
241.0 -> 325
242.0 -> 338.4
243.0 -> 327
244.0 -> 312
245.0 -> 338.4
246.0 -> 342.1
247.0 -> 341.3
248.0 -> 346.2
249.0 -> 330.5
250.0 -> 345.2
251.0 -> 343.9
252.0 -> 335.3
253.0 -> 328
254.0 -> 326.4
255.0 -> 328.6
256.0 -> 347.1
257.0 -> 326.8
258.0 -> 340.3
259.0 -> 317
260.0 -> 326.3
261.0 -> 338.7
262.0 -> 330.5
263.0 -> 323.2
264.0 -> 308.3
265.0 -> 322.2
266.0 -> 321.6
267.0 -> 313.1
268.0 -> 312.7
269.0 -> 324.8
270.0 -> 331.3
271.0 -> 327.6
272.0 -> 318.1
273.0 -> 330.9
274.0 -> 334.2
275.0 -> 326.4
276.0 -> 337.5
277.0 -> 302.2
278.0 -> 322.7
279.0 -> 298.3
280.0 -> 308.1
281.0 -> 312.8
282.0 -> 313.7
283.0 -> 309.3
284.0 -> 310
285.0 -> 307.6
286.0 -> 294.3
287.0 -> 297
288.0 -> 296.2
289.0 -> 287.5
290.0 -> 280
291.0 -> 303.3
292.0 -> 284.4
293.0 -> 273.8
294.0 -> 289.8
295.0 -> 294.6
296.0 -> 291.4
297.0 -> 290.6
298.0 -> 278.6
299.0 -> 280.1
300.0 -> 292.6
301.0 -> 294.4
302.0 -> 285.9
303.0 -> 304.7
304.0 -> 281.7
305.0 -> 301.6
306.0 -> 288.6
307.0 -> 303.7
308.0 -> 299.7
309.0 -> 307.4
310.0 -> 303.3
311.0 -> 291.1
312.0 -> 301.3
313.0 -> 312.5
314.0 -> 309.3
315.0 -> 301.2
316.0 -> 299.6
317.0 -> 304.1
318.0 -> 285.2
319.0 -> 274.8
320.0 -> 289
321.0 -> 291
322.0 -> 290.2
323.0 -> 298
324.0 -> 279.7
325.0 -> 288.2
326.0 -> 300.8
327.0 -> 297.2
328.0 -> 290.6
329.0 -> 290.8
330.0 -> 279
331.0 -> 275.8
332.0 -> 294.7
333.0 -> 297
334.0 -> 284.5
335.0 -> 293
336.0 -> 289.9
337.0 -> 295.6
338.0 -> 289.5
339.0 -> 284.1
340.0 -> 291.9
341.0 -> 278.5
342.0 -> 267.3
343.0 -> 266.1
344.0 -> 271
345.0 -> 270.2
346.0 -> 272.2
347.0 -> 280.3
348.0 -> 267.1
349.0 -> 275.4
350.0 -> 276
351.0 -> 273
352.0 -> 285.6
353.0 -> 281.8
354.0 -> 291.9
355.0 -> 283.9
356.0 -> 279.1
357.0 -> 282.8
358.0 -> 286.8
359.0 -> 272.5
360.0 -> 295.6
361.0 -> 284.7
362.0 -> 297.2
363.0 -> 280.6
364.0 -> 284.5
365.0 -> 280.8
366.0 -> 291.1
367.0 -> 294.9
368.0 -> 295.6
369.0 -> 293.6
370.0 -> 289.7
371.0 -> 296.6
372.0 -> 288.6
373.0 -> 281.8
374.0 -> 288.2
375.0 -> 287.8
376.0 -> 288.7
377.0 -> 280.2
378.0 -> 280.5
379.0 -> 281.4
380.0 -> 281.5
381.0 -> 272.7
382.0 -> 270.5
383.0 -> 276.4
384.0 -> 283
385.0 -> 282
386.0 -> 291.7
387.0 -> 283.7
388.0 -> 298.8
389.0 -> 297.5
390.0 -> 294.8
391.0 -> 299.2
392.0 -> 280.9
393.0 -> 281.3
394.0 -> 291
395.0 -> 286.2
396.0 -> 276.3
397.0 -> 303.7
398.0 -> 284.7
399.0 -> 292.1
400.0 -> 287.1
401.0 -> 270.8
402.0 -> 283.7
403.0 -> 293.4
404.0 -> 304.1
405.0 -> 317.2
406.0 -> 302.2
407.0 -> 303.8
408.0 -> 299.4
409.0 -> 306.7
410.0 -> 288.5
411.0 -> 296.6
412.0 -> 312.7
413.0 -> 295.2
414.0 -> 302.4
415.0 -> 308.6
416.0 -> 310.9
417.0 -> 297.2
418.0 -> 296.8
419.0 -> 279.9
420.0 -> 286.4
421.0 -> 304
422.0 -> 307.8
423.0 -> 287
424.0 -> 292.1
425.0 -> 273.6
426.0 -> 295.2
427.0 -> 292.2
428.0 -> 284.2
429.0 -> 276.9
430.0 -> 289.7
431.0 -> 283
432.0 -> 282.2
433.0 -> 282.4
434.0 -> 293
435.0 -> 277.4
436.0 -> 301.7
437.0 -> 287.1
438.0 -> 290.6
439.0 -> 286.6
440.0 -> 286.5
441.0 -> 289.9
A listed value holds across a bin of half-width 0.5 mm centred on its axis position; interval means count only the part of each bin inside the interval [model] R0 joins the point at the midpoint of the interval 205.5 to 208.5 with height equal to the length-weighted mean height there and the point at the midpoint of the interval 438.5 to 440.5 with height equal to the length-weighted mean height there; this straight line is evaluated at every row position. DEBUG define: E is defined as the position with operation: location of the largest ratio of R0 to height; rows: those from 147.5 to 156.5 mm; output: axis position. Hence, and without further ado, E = 148.0 mm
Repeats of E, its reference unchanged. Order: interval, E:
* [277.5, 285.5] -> 279.0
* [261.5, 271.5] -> 264.0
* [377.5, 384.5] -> 382.0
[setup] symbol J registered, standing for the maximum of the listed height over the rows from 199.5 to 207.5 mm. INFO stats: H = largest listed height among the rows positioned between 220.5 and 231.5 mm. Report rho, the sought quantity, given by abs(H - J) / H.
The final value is 0.03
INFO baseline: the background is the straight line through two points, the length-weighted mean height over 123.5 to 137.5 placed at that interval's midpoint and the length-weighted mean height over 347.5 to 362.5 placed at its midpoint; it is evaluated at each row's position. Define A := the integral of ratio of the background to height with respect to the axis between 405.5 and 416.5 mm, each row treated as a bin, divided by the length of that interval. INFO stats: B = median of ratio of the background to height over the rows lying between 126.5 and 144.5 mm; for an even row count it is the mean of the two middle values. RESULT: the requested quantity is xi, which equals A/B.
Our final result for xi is 0.88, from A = 0.90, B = 1.02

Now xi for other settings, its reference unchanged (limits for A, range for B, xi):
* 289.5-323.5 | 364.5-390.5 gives 1.03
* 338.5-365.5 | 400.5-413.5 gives 1.11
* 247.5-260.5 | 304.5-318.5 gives 0.94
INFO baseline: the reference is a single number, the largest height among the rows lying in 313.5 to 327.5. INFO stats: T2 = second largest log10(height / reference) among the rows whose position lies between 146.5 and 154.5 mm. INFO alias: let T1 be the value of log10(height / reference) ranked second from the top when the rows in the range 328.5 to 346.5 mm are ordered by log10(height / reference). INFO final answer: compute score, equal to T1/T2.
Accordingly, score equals -1.23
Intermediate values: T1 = -0.020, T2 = 0.02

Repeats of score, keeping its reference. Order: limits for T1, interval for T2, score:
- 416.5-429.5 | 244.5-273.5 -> -0.15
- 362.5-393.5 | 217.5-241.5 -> -0.35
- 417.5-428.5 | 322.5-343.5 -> 0.46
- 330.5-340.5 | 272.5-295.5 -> -0.59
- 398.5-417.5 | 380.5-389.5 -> -0.28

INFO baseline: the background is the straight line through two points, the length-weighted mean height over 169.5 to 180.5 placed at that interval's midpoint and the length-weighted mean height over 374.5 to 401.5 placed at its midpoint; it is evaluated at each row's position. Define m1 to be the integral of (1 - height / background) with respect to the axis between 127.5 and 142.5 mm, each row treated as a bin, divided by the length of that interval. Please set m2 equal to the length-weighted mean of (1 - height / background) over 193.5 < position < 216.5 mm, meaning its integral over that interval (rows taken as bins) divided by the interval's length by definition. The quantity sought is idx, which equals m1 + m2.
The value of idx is 0.02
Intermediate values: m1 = 0.036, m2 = -0.02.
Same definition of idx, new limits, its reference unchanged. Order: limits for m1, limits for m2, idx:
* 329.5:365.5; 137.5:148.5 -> 0.08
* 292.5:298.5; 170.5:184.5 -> 0.05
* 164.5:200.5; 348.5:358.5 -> 0.04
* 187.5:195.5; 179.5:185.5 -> 0.01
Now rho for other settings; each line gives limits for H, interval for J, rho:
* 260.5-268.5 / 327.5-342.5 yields 0.12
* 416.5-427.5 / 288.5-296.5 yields 0.01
